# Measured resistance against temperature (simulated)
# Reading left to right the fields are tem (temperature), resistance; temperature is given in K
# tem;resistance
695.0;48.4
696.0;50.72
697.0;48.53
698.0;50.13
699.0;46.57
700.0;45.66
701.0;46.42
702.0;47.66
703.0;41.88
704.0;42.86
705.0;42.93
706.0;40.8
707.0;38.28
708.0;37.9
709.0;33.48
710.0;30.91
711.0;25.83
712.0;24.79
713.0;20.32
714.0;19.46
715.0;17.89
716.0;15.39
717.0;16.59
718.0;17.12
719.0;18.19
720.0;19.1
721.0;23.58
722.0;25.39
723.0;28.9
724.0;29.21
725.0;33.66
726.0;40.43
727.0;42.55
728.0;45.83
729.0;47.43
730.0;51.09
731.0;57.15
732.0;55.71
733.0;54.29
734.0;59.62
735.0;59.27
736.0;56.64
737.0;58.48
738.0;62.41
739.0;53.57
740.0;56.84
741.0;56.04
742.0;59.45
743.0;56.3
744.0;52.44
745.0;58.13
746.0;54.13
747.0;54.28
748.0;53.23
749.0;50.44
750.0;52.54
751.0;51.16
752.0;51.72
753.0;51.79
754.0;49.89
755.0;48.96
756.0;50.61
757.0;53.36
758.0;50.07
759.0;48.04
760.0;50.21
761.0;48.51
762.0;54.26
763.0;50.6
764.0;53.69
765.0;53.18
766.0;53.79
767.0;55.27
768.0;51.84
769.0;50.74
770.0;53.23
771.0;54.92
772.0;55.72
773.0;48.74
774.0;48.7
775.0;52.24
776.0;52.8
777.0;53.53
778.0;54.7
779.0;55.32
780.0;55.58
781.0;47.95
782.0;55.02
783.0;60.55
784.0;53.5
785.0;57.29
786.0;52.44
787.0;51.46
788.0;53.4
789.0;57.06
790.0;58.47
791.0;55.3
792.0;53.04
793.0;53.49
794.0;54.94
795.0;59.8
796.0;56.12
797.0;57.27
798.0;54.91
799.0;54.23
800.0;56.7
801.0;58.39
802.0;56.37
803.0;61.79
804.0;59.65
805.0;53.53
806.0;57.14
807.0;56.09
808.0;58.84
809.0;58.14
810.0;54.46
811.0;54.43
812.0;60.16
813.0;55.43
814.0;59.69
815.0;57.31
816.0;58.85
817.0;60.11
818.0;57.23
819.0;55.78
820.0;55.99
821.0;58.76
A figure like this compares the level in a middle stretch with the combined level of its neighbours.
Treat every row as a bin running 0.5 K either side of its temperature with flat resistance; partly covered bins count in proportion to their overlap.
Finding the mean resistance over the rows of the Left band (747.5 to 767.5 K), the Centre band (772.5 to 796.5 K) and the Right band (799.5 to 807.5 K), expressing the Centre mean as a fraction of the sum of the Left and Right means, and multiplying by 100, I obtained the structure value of 49.7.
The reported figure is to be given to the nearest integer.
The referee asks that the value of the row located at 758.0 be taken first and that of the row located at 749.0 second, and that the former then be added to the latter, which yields 101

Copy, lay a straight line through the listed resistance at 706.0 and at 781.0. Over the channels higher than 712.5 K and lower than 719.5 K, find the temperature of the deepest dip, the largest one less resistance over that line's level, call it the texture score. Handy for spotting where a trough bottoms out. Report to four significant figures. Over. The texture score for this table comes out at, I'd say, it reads 716.0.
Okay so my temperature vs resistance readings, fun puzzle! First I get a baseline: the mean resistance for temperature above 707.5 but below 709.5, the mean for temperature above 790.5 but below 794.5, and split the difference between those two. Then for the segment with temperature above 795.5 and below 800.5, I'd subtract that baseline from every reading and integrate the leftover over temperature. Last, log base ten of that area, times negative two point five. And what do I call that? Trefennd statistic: -4.34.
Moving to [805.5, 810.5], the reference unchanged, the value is -4.44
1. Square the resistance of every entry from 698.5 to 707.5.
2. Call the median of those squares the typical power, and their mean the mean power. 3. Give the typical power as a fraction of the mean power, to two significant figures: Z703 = 0.96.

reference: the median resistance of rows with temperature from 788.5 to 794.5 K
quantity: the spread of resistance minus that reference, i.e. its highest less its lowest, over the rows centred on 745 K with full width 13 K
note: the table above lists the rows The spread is 9.0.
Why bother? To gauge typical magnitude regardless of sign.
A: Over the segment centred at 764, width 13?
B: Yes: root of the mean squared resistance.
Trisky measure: 51.8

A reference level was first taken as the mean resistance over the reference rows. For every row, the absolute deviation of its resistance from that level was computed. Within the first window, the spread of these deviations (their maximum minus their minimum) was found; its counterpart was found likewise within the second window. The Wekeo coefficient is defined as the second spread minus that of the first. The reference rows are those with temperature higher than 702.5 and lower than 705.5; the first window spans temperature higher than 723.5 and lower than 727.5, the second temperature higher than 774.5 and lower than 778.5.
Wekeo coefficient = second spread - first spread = -10.9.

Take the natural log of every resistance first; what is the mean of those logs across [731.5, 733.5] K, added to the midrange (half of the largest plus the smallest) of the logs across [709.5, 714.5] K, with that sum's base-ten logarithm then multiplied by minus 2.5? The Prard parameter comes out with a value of -2.14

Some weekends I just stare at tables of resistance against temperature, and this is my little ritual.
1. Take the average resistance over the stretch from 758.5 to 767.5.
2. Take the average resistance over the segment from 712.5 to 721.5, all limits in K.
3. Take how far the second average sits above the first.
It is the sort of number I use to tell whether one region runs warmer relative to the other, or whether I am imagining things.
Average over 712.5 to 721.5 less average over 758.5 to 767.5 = -33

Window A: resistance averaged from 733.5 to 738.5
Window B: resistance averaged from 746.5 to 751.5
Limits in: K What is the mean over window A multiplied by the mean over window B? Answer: 3102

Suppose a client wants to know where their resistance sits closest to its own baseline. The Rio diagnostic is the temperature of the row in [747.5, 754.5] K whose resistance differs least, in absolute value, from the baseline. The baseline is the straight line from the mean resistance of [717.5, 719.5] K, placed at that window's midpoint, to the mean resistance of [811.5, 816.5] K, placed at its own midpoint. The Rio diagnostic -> 754.0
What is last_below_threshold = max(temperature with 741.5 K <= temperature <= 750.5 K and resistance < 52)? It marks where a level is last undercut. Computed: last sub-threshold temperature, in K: 749.0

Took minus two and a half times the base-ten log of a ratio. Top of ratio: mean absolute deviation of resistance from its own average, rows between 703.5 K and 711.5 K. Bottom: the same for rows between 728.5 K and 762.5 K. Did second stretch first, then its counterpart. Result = -0.5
